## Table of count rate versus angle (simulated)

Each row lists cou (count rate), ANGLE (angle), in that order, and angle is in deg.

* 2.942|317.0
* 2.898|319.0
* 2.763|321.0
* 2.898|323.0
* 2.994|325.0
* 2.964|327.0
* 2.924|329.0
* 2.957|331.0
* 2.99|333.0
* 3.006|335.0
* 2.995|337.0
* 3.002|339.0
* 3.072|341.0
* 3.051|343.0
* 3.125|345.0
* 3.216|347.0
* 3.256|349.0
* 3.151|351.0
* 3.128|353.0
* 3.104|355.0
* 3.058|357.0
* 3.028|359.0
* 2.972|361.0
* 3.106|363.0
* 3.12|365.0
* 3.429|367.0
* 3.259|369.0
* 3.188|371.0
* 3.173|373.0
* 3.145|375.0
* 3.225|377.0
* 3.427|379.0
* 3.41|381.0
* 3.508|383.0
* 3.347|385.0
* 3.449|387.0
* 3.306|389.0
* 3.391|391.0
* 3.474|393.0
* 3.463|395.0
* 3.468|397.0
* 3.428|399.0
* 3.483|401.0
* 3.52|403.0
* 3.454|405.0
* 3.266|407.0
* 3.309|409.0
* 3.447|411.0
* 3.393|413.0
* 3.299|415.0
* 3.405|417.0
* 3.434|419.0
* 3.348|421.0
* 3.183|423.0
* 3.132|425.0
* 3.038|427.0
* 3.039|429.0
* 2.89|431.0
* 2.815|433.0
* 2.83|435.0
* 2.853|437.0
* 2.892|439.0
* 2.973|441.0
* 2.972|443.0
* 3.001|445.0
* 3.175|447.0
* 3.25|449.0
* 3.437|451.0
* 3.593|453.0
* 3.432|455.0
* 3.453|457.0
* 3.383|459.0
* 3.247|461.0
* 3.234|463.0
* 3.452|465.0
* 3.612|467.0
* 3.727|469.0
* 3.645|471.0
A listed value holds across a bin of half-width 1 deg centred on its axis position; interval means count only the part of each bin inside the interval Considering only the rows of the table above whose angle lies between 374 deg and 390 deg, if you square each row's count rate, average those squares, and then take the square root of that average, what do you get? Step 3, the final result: 3.35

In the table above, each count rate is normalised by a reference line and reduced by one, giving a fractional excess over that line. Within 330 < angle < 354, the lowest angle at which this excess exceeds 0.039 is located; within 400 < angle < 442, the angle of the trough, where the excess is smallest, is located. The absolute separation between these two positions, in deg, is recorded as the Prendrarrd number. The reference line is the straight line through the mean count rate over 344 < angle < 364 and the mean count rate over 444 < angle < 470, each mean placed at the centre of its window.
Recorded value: 84 deg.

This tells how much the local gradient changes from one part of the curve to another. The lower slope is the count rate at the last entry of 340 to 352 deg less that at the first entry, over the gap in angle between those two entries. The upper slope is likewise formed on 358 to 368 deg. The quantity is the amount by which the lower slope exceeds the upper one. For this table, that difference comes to -0.042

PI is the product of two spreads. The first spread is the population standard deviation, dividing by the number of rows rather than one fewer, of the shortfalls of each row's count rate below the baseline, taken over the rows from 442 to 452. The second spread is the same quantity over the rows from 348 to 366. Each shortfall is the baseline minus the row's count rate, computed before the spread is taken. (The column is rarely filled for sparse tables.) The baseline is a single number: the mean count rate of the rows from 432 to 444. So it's 0.013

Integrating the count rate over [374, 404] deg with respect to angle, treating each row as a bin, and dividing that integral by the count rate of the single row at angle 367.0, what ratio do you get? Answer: 30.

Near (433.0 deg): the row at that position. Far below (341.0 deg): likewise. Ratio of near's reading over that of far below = 0.92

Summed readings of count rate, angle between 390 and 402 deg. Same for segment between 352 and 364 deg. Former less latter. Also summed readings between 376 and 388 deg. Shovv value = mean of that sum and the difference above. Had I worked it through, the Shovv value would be 11.3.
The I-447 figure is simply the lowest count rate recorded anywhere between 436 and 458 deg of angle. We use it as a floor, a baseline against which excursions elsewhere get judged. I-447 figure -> 2.853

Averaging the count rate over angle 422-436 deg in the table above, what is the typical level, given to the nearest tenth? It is 3.0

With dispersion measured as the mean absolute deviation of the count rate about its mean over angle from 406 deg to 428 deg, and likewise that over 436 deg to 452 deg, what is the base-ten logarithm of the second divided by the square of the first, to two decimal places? 1.19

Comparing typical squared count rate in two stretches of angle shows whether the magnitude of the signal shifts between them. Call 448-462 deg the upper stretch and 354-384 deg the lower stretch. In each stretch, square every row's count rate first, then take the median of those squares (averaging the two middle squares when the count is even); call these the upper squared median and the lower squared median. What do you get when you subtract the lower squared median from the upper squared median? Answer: 1.7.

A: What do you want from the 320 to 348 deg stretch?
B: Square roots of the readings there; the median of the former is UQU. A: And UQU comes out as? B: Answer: 1.73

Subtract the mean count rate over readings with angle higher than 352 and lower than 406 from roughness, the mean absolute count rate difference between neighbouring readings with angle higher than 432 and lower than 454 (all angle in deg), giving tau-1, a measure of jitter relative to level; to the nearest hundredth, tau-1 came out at -3.22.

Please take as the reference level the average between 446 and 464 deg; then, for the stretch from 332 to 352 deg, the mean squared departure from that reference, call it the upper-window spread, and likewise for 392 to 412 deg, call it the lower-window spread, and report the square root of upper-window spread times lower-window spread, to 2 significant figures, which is 0.030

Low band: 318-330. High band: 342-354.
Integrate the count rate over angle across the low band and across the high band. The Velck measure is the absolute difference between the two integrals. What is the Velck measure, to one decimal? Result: 3.0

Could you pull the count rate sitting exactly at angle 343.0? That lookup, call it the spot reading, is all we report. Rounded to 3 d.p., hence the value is 3.051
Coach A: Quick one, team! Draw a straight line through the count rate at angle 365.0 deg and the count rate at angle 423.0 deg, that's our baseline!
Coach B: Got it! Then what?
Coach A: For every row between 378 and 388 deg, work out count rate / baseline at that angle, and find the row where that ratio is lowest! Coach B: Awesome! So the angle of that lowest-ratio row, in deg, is 385.0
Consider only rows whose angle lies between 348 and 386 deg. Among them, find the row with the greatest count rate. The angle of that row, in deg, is 383.0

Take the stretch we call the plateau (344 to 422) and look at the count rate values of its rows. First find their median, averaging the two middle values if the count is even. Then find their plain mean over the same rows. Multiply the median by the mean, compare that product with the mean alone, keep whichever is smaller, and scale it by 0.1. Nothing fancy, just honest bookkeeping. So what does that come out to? 0.330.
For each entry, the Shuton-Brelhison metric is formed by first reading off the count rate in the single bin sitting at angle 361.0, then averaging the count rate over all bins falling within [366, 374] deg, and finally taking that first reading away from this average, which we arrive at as 0.29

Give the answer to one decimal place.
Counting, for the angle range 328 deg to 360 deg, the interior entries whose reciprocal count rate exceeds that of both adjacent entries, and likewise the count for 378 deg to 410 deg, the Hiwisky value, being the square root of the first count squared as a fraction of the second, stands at 0.8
